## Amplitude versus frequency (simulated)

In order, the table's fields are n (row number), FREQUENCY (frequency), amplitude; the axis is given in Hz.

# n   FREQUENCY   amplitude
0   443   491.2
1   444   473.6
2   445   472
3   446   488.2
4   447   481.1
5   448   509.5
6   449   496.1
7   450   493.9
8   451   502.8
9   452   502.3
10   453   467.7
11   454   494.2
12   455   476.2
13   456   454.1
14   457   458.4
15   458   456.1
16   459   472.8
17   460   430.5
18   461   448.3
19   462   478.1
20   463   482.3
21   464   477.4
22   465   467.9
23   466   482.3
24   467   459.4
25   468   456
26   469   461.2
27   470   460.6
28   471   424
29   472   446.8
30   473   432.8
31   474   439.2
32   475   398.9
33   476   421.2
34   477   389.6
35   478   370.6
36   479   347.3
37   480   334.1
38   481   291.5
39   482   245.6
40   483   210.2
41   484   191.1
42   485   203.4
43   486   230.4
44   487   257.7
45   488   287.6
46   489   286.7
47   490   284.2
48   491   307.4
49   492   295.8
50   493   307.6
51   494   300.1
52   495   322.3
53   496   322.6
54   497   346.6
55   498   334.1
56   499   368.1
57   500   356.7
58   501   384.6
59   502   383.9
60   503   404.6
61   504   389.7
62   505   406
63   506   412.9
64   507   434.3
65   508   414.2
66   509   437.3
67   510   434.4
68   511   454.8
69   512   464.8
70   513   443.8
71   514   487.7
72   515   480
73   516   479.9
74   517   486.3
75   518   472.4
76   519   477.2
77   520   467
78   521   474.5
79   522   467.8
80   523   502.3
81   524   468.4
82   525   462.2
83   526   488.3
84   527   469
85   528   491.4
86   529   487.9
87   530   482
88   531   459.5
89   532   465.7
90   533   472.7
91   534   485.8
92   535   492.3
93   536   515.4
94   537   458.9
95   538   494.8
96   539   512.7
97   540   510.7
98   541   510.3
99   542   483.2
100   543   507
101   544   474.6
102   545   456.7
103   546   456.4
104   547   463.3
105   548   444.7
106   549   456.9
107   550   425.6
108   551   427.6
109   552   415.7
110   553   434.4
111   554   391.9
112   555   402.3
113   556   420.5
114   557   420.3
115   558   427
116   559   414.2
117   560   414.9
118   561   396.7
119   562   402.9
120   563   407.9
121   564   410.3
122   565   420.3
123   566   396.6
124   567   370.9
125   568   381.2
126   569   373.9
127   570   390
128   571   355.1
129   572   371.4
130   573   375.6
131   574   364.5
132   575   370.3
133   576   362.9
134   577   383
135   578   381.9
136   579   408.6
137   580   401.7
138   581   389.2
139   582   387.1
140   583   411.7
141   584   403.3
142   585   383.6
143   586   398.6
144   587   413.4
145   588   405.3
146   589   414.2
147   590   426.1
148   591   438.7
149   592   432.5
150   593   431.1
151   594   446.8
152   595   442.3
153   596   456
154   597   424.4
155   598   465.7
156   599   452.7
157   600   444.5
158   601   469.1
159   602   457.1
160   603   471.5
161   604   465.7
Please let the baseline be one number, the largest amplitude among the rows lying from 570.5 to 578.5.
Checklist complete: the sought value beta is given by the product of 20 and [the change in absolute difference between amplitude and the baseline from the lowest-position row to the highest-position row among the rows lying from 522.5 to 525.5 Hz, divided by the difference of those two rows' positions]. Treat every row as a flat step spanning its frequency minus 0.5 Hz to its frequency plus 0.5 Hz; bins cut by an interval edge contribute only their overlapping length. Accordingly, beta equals -401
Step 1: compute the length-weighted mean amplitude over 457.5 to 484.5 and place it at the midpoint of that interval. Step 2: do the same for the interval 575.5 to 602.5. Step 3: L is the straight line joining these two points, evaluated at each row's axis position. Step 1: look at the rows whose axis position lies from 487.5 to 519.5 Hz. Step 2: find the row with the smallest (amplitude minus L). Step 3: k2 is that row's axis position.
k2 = 490 Hz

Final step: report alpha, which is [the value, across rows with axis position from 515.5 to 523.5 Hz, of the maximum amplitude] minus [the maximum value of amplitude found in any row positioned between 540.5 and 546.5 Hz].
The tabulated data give -8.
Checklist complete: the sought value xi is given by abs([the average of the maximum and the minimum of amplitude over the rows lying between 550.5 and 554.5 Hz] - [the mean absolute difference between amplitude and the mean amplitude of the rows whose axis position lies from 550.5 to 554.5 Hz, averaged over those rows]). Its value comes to 400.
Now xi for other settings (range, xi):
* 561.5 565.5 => 407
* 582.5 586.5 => 389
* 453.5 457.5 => 460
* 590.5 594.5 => 433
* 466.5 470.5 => 457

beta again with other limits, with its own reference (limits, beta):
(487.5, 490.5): 34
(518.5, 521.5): -27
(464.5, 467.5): -85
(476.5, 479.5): 291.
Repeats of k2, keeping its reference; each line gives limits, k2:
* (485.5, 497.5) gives 486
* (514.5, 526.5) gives 525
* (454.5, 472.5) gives 471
